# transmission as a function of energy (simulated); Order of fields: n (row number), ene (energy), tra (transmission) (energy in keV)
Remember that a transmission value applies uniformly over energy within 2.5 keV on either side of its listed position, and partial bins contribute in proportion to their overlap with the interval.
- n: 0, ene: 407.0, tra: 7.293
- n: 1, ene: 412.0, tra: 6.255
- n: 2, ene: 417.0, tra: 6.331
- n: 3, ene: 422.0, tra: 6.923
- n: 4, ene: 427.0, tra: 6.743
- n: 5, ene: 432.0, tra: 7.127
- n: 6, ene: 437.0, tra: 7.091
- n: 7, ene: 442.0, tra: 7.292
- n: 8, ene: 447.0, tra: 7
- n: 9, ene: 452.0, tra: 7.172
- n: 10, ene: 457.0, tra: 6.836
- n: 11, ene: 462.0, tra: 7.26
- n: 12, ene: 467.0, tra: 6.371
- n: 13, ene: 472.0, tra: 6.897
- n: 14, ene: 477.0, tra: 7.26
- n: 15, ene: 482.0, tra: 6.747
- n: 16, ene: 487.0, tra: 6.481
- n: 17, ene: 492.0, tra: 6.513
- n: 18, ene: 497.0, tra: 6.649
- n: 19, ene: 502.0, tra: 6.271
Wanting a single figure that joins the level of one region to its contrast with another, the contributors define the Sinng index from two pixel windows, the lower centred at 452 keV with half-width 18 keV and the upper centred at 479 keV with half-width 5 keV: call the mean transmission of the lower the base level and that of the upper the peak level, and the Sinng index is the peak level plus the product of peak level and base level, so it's 56.1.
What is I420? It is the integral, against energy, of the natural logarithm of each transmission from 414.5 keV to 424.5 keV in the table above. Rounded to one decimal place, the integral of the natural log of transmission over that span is 18.9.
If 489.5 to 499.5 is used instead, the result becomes 18.8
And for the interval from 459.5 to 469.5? 19.2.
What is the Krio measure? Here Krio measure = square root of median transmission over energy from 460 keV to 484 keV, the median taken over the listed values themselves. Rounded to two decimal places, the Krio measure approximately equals 2.63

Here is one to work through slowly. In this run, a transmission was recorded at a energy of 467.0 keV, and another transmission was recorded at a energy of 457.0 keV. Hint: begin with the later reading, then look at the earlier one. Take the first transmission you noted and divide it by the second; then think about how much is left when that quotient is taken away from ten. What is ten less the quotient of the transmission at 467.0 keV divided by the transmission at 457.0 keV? 9.07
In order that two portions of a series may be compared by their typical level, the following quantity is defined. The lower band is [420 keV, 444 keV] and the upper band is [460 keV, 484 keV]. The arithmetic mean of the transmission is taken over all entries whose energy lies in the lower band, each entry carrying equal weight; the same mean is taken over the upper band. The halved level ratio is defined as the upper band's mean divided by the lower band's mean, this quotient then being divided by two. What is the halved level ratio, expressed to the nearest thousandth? 0.491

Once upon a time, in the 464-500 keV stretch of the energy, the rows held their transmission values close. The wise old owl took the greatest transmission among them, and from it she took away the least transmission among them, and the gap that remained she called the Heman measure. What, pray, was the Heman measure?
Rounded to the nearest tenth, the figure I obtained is 0.9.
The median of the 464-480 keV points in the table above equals 6.90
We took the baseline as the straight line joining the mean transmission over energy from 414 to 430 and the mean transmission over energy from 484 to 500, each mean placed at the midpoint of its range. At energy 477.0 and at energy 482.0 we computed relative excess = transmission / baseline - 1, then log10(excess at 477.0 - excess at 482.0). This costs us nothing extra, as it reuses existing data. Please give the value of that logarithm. -1.12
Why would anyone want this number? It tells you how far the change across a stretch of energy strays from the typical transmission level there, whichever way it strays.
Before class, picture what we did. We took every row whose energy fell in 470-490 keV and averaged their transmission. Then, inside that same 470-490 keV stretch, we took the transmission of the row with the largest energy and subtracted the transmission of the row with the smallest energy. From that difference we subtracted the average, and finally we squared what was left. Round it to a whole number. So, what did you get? 53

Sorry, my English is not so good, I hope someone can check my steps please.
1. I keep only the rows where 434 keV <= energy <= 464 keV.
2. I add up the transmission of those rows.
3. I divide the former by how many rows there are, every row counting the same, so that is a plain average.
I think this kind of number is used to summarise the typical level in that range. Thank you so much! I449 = 7.1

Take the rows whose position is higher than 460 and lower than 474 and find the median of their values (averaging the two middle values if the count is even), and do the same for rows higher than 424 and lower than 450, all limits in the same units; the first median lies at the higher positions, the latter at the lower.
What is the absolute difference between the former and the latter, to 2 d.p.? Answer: 0.19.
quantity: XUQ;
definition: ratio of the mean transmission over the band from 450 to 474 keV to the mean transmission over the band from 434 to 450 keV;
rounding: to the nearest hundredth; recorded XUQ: 0.97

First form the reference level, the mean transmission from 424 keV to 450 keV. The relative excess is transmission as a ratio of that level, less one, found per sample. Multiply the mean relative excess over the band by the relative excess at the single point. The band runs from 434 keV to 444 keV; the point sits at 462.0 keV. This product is 0.0006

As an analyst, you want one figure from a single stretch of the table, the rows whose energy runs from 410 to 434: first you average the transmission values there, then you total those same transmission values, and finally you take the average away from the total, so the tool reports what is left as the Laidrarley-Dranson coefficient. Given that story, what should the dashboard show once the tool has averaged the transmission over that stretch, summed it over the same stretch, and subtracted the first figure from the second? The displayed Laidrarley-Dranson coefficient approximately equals 26.7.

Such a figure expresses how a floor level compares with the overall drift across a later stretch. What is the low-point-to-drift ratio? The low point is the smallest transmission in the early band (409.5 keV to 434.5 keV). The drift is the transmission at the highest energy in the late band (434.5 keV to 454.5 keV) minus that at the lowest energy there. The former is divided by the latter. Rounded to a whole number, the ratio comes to 77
